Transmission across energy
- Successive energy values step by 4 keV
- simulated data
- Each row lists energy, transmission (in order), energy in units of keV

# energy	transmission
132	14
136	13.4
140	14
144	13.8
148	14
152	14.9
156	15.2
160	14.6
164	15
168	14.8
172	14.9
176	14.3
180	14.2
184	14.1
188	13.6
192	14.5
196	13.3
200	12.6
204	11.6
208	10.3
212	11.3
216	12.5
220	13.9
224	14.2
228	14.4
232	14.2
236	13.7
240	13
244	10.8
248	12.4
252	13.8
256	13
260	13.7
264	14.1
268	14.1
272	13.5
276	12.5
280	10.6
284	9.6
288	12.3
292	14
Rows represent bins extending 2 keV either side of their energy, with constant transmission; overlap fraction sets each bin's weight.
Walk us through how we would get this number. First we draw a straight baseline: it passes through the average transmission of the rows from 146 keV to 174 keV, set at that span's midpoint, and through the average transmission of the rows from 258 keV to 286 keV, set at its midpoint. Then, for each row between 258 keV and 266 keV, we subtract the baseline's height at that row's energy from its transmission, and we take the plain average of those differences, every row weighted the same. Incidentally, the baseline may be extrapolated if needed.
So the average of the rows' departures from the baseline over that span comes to 1.1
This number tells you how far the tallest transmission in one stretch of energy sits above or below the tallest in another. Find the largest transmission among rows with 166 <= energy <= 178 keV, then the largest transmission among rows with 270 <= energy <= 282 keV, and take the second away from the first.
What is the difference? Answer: 1.4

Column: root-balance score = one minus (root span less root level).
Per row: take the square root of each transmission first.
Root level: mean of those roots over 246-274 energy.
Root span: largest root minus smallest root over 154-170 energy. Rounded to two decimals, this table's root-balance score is 4.60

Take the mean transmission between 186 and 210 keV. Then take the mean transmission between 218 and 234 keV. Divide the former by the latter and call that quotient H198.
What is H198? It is 0.89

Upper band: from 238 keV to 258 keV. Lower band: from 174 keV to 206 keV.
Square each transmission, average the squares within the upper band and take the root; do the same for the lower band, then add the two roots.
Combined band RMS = 26.2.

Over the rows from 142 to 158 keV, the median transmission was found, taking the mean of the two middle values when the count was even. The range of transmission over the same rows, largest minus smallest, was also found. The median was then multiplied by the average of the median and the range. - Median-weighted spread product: 115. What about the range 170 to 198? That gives 112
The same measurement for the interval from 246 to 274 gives 105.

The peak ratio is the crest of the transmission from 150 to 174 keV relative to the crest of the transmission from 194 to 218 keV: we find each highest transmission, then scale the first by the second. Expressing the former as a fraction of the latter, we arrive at 1.14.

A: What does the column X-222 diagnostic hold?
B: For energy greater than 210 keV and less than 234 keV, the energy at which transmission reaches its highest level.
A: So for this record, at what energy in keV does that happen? 228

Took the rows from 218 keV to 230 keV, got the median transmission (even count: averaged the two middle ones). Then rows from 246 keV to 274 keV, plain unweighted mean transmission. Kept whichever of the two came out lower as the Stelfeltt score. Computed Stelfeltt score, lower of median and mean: 13.5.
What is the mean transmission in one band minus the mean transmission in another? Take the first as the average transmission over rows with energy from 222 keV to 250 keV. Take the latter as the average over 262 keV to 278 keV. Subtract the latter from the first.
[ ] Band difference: -0.3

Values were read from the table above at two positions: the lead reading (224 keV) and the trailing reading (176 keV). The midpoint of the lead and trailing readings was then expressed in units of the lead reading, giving 1.00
